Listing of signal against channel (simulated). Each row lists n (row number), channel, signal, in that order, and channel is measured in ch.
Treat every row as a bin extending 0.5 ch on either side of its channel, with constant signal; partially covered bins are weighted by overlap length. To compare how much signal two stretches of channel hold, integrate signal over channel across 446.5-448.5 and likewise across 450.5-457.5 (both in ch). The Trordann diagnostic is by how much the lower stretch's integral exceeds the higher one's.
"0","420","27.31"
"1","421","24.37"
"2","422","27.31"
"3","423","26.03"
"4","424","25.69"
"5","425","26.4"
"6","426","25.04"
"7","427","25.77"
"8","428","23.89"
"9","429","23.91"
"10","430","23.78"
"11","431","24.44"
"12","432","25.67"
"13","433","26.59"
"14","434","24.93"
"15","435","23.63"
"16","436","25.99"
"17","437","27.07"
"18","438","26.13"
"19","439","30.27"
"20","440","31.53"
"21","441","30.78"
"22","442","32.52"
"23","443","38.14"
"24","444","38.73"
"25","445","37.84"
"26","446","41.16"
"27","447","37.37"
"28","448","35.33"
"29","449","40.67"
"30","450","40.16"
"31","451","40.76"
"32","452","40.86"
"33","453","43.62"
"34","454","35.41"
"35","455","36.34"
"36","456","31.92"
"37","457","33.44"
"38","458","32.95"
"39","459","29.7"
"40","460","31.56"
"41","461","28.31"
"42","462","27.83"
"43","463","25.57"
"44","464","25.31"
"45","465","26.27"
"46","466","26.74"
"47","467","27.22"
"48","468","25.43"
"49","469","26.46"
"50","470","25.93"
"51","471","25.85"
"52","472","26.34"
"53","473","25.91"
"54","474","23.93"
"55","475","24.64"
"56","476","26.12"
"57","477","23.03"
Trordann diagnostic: -190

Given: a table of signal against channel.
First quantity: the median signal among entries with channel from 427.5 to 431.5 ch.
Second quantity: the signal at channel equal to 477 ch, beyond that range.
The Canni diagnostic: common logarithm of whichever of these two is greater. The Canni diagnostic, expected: 1.38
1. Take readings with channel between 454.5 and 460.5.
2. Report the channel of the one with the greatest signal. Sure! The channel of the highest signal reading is 455 ch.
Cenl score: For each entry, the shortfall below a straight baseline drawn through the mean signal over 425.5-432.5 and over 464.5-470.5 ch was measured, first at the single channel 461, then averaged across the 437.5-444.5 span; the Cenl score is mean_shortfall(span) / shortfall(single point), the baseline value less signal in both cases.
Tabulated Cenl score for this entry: 3.3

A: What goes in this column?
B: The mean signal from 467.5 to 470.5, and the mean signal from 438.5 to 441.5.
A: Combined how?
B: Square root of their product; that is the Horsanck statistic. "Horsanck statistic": 28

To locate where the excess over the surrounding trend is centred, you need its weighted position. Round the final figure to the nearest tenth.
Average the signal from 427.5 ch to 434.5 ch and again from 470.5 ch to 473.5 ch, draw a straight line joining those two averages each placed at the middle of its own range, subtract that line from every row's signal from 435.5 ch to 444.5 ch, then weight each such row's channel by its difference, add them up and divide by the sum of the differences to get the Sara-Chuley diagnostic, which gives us 441.7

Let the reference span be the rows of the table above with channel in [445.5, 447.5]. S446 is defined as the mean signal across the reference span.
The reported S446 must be 39.3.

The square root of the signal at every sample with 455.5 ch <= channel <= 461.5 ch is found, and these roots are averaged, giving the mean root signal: 5.59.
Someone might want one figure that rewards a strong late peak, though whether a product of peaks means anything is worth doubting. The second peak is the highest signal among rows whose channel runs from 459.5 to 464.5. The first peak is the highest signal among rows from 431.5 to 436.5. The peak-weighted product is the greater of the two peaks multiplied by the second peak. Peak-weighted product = 996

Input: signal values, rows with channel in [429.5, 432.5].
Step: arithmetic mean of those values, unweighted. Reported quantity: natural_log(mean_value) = 3.20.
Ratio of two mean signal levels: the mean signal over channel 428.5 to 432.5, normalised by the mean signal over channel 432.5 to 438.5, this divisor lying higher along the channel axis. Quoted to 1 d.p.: 1.0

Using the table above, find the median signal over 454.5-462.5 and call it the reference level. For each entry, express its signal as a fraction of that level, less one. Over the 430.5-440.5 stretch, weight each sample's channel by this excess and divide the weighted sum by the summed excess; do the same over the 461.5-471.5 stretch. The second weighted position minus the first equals 32.1 ch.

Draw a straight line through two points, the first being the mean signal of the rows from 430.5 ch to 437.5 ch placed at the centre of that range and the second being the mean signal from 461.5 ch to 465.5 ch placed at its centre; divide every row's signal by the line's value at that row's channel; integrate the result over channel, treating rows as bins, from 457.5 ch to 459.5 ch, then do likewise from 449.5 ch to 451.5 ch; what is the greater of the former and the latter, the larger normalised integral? 3.12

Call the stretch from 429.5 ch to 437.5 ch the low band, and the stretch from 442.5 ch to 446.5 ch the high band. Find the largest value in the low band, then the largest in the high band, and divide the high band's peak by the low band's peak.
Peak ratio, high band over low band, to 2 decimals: 1.52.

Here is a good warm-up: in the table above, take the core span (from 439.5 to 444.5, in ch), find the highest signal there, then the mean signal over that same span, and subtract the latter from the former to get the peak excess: 4.4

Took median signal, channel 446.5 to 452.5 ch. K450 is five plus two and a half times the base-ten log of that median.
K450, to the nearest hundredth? 9.02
